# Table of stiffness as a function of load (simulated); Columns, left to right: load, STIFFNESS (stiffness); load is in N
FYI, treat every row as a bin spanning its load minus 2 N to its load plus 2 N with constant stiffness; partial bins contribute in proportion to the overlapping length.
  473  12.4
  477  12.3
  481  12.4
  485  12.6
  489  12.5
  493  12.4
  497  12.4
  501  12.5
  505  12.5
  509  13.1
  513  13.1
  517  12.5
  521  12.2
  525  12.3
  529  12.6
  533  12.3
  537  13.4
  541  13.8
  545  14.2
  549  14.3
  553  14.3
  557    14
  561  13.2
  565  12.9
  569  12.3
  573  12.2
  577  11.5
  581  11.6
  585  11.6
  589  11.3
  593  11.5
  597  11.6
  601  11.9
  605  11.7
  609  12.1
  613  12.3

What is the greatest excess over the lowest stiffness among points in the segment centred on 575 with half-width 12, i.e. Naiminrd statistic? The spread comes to 1.4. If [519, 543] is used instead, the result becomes 1.6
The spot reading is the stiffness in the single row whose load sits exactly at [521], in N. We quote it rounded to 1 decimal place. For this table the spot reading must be 12.2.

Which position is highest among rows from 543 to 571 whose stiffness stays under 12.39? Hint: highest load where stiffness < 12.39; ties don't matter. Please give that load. 569 N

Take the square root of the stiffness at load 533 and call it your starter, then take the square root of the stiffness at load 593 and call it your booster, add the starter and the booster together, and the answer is 6.90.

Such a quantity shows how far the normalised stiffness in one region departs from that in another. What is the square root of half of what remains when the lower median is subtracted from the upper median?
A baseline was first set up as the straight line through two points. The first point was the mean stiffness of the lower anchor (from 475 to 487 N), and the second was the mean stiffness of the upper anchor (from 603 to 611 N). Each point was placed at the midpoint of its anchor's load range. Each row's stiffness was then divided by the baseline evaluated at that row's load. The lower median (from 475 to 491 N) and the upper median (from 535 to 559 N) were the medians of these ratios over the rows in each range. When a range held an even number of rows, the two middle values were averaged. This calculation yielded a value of 0.28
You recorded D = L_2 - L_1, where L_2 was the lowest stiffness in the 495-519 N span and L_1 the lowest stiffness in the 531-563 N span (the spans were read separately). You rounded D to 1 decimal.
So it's 0.1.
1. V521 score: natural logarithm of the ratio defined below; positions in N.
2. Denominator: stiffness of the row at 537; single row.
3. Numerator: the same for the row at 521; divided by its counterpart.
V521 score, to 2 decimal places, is -0.09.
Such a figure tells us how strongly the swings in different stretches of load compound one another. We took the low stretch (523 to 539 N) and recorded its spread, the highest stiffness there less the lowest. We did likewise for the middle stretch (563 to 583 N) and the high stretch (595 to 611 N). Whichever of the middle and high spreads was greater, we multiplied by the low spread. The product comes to 1.5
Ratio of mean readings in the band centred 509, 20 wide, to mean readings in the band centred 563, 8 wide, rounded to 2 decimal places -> 0.98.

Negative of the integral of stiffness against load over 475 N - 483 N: -99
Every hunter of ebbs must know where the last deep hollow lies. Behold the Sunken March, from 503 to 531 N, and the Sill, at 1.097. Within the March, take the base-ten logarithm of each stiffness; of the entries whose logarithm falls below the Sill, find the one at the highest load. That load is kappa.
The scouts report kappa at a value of 525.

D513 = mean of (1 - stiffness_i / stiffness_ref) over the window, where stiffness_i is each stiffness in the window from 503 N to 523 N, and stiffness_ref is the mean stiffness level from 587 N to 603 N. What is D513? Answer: -0.10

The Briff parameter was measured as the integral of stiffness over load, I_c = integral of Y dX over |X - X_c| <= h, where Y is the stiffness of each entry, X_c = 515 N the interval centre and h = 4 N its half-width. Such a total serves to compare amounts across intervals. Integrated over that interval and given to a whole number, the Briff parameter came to 102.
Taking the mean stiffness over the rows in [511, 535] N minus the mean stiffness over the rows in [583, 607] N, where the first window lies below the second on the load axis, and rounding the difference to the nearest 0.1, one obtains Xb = 0.9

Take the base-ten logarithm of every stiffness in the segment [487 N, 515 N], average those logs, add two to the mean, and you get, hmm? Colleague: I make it 3.10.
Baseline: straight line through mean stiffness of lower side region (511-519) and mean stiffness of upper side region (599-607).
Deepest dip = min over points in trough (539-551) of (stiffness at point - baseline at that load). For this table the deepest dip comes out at 1.3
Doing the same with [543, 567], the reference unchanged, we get 0.7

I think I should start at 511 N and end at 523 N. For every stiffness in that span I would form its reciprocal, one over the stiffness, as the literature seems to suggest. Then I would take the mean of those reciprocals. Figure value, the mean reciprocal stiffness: 0.0794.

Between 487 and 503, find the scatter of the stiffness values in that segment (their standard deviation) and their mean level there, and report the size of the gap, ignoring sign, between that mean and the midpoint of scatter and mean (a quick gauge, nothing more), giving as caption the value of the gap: 6.20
